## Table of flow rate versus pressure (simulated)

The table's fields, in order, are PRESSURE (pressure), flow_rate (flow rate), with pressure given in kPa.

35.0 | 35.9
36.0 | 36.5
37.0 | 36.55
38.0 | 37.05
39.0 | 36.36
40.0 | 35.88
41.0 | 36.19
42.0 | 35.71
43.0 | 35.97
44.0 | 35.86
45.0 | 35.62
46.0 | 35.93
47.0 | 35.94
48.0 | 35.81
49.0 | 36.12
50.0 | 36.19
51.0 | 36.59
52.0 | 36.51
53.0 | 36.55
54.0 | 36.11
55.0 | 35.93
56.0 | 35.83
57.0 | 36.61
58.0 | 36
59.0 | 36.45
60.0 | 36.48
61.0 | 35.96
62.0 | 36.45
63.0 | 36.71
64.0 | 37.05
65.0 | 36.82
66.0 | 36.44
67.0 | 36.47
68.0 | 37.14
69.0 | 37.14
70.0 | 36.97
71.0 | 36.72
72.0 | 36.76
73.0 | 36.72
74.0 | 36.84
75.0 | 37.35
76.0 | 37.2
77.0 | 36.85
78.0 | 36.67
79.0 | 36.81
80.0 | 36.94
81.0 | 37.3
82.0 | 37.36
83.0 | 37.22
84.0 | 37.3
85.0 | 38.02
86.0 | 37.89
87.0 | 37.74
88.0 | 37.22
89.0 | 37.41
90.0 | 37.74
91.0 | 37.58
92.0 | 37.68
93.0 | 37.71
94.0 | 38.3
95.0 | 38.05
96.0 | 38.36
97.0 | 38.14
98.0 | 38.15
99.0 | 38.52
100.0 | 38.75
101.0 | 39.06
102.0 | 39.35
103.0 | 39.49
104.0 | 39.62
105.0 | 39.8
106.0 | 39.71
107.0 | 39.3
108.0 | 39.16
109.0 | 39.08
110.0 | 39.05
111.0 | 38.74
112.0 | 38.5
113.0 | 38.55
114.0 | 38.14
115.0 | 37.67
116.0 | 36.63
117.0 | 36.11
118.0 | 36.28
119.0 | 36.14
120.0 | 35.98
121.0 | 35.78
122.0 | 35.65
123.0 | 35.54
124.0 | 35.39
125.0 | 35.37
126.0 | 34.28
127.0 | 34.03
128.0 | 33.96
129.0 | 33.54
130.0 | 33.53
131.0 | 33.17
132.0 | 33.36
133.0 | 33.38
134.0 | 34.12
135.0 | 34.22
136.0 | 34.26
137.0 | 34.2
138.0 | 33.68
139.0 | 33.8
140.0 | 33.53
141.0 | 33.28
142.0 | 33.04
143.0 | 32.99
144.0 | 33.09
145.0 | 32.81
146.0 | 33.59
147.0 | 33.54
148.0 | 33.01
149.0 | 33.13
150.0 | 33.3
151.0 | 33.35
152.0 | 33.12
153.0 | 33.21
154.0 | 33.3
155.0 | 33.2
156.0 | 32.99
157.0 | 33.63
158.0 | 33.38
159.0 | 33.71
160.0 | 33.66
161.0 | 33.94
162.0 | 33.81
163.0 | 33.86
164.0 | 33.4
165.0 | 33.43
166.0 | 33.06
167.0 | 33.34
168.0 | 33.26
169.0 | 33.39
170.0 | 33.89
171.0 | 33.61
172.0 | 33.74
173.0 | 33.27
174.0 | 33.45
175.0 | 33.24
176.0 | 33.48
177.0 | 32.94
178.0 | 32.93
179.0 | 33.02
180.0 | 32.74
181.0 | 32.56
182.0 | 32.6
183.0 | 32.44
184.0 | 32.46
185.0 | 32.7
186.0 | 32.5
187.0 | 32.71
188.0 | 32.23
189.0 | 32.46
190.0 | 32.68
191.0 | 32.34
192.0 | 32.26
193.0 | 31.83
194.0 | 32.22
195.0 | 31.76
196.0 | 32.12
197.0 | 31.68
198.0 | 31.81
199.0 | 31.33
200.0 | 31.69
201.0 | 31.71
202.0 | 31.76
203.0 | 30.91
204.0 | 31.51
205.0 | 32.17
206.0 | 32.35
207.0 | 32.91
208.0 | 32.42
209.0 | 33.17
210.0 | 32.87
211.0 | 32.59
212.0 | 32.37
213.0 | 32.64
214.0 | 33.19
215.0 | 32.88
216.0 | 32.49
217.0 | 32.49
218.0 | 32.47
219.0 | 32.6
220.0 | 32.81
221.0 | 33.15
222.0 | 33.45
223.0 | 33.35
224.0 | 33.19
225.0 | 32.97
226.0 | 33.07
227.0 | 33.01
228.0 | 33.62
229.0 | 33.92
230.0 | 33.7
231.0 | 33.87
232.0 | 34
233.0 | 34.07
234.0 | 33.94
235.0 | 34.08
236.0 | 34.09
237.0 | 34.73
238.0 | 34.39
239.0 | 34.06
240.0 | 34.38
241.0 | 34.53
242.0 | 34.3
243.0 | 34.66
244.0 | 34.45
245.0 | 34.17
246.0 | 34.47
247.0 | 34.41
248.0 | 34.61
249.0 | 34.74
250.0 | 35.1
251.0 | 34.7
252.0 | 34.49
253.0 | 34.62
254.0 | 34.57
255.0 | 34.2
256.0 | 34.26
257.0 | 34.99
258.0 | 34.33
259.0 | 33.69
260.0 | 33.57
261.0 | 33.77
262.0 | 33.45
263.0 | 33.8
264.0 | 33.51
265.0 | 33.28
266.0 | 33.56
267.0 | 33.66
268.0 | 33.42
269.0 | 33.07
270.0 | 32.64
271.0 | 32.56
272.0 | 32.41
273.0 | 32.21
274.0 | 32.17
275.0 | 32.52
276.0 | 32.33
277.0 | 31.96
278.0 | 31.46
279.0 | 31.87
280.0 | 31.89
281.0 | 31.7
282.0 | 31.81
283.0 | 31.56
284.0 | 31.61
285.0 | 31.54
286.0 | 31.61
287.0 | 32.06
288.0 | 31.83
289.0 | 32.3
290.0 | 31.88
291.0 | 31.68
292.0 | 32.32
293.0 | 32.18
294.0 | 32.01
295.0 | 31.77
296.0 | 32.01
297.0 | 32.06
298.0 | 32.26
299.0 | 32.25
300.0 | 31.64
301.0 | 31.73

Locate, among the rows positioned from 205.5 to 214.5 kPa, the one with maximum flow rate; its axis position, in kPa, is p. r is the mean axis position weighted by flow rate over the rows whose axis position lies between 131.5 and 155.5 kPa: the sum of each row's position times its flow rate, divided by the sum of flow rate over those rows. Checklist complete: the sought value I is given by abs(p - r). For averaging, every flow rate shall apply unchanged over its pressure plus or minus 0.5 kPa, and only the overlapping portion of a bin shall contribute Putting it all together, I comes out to 70.5 kPa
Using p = 214.0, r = 143.5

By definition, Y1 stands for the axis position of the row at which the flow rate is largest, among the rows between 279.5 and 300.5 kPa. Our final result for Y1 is 292.0 kPa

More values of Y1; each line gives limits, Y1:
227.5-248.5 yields 237.0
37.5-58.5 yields 38.0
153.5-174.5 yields 161.0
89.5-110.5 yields 105.0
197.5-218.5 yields 214.0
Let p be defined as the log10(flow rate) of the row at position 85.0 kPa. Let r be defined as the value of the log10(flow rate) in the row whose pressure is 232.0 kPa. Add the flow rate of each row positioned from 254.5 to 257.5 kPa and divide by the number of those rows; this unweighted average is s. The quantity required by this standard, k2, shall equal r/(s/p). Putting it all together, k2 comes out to 0.070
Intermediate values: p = 1.58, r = 1.531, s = 34.5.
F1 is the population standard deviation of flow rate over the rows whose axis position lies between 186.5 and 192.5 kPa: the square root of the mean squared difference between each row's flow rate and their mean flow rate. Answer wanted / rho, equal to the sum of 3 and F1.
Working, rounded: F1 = 0.19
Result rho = 3.19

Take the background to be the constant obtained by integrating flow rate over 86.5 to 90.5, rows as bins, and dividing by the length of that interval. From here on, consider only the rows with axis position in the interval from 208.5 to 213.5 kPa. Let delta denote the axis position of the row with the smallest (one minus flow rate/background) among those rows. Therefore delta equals 209.0 kPa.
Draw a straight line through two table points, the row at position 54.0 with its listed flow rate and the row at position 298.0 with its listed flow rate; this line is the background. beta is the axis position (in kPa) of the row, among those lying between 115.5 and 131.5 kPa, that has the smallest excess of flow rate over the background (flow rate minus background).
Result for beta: 131.0 kPa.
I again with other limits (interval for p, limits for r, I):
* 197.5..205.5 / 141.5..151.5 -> 58.5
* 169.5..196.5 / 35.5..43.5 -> 130.5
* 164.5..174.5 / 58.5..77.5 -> 102.0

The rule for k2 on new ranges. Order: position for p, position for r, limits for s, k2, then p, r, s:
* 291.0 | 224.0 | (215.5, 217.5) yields 0.070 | 1.50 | 1.521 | 32.5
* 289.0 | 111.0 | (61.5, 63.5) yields 0.066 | 1.51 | 1.588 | 36.6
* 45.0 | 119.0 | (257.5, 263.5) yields 0.072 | 1.55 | 1.558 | 33.8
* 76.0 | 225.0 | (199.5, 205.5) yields 0.075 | 1.57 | 1.518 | 31.6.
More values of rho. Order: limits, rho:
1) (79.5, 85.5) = 3.33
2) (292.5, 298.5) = 3.15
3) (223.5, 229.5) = 3.35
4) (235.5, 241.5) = 3.23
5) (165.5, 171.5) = 3.26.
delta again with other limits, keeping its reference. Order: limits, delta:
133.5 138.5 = 136.0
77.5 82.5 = 82.0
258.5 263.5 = 263.0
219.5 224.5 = 222.0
